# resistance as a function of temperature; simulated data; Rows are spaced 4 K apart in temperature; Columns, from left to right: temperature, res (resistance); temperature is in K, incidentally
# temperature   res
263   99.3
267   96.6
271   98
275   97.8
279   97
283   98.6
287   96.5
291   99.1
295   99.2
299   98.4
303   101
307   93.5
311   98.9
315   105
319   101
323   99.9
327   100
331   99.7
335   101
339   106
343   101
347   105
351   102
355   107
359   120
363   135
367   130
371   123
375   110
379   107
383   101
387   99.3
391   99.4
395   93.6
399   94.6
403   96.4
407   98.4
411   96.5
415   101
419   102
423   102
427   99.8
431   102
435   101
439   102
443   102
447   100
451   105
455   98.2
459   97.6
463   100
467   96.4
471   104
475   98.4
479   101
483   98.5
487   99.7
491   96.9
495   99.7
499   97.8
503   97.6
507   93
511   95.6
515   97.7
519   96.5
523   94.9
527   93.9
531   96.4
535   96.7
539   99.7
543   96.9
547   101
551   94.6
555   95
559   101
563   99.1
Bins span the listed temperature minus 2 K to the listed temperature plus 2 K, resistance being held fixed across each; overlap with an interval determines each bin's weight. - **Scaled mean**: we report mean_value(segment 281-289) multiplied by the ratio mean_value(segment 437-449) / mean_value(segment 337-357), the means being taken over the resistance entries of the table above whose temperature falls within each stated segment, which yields 95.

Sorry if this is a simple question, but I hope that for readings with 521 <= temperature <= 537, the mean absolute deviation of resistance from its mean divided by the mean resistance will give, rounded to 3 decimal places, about 0.011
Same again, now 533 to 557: 0.021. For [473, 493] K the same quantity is 0.012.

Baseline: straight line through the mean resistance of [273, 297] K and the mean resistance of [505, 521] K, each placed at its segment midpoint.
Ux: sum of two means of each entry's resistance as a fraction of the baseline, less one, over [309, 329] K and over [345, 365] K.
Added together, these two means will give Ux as 0.20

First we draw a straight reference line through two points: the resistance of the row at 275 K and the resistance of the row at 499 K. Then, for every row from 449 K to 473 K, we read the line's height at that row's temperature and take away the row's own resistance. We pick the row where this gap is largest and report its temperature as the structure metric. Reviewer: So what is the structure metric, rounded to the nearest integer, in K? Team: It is 467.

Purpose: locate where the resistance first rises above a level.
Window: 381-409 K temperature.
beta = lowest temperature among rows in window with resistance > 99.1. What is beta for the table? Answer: 383 K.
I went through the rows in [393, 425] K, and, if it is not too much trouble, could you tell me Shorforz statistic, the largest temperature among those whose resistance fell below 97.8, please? 411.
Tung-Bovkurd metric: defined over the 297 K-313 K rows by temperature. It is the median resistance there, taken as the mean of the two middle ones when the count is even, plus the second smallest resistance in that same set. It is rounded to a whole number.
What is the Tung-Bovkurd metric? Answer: 197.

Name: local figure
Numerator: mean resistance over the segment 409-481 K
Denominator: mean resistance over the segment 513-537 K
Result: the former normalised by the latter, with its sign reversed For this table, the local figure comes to -1.047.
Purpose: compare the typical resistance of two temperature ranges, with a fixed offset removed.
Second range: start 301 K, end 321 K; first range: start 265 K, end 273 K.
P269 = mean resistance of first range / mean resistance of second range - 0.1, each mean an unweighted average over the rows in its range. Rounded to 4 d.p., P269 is 0.8742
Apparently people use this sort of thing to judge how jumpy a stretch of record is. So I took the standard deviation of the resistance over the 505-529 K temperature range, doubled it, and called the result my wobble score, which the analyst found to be 3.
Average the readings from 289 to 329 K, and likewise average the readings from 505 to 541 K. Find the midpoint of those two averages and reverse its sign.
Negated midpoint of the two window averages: -98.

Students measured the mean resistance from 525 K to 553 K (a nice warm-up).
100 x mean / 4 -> 2426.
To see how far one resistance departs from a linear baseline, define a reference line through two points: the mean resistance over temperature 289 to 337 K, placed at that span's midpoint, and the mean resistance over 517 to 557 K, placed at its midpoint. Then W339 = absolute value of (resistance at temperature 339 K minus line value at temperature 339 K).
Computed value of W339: 6.64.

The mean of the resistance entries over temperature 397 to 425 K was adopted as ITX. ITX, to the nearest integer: 99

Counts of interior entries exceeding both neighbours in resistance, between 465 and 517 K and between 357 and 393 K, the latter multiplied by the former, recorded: 4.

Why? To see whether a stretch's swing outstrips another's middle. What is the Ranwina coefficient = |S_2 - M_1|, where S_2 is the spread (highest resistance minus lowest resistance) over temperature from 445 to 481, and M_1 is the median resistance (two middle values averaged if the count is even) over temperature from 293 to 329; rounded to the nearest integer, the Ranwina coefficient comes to 91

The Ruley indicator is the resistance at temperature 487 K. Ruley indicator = 99.7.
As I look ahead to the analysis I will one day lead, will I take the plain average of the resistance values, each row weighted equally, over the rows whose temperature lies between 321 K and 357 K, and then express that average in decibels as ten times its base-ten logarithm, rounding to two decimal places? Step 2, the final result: 20.10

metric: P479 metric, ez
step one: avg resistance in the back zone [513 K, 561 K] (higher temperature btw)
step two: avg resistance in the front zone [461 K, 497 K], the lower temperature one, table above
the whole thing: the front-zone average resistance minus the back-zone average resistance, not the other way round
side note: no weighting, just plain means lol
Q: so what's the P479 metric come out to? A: 2.4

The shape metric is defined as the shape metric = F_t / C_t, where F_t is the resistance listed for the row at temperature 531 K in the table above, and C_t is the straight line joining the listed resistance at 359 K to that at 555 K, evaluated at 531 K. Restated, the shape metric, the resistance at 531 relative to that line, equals 0.98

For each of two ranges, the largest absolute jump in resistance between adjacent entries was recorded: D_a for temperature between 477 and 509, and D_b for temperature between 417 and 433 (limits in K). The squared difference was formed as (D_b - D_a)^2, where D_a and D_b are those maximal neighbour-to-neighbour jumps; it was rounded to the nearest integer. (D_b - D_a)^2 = 6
